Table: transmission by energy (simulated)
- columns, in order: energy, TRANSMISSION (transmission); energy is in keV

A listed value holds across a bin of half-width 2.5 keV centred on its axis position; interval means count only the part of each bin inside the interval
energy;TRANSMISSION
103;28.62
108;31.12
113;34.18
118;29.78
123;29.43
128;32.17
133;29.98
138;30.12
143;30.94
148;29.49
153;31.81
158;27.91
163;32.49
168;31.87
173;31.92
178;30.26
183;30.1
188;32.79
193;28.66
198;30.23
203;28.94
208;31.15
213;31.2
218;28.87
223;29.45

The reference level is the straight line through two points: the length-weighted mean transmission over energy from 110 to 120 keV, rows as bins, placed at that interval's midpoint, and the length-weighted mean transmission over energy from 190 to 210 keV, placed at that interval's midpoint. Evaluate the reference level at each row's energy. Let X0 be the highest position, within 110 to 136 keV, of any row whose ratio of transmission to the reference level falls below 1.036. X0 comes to 133 keV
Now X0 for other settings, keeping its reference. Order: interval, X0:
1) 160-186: 183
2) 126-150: 148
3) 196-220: 218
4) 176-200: 198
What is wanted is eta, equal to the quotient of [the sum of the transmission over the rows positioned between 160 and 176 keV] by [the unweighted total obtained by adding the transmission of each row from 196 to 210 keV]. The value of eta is 1.07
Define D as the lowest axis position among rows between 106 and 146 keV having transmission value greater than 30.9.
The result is 108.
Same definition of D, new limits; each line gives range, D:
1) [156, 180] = 163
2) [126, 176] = 128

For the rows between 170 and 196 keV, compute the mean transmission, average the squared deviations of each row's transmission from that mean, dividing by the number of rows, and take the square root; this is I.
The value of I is 1.5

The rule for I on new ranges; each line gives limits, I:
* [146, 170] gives 1.7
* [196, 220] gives 1.0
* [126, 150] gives 0.9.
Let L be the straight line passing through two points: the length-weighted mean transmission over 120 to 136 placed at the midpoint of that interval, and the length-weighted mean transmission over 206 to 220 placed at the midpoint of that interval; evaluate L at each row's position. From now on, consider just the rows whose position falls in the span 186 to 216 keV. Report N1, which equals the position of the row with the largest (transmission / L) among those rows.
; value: 188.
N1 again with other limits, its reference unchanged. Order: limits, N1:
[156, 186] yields 163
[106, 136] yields 113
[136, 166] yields 163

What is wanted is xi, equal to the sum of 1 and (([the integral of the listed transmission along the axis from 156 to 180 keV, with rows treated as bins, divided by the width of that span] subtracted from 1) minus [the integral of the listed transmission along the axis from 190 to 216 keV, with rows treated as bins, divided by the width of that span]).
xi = -59.0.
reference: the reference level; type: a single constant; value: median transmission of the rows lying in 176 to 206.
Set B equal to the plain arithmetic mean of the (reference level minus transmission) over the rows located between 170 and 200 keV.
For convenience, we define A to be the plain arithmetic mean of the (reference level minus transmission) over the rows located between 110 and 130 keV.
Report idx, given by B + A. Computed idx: -1.7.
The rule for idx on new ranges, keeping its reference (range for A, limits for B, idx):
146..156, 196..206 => 0.1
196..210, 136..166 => -0.2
